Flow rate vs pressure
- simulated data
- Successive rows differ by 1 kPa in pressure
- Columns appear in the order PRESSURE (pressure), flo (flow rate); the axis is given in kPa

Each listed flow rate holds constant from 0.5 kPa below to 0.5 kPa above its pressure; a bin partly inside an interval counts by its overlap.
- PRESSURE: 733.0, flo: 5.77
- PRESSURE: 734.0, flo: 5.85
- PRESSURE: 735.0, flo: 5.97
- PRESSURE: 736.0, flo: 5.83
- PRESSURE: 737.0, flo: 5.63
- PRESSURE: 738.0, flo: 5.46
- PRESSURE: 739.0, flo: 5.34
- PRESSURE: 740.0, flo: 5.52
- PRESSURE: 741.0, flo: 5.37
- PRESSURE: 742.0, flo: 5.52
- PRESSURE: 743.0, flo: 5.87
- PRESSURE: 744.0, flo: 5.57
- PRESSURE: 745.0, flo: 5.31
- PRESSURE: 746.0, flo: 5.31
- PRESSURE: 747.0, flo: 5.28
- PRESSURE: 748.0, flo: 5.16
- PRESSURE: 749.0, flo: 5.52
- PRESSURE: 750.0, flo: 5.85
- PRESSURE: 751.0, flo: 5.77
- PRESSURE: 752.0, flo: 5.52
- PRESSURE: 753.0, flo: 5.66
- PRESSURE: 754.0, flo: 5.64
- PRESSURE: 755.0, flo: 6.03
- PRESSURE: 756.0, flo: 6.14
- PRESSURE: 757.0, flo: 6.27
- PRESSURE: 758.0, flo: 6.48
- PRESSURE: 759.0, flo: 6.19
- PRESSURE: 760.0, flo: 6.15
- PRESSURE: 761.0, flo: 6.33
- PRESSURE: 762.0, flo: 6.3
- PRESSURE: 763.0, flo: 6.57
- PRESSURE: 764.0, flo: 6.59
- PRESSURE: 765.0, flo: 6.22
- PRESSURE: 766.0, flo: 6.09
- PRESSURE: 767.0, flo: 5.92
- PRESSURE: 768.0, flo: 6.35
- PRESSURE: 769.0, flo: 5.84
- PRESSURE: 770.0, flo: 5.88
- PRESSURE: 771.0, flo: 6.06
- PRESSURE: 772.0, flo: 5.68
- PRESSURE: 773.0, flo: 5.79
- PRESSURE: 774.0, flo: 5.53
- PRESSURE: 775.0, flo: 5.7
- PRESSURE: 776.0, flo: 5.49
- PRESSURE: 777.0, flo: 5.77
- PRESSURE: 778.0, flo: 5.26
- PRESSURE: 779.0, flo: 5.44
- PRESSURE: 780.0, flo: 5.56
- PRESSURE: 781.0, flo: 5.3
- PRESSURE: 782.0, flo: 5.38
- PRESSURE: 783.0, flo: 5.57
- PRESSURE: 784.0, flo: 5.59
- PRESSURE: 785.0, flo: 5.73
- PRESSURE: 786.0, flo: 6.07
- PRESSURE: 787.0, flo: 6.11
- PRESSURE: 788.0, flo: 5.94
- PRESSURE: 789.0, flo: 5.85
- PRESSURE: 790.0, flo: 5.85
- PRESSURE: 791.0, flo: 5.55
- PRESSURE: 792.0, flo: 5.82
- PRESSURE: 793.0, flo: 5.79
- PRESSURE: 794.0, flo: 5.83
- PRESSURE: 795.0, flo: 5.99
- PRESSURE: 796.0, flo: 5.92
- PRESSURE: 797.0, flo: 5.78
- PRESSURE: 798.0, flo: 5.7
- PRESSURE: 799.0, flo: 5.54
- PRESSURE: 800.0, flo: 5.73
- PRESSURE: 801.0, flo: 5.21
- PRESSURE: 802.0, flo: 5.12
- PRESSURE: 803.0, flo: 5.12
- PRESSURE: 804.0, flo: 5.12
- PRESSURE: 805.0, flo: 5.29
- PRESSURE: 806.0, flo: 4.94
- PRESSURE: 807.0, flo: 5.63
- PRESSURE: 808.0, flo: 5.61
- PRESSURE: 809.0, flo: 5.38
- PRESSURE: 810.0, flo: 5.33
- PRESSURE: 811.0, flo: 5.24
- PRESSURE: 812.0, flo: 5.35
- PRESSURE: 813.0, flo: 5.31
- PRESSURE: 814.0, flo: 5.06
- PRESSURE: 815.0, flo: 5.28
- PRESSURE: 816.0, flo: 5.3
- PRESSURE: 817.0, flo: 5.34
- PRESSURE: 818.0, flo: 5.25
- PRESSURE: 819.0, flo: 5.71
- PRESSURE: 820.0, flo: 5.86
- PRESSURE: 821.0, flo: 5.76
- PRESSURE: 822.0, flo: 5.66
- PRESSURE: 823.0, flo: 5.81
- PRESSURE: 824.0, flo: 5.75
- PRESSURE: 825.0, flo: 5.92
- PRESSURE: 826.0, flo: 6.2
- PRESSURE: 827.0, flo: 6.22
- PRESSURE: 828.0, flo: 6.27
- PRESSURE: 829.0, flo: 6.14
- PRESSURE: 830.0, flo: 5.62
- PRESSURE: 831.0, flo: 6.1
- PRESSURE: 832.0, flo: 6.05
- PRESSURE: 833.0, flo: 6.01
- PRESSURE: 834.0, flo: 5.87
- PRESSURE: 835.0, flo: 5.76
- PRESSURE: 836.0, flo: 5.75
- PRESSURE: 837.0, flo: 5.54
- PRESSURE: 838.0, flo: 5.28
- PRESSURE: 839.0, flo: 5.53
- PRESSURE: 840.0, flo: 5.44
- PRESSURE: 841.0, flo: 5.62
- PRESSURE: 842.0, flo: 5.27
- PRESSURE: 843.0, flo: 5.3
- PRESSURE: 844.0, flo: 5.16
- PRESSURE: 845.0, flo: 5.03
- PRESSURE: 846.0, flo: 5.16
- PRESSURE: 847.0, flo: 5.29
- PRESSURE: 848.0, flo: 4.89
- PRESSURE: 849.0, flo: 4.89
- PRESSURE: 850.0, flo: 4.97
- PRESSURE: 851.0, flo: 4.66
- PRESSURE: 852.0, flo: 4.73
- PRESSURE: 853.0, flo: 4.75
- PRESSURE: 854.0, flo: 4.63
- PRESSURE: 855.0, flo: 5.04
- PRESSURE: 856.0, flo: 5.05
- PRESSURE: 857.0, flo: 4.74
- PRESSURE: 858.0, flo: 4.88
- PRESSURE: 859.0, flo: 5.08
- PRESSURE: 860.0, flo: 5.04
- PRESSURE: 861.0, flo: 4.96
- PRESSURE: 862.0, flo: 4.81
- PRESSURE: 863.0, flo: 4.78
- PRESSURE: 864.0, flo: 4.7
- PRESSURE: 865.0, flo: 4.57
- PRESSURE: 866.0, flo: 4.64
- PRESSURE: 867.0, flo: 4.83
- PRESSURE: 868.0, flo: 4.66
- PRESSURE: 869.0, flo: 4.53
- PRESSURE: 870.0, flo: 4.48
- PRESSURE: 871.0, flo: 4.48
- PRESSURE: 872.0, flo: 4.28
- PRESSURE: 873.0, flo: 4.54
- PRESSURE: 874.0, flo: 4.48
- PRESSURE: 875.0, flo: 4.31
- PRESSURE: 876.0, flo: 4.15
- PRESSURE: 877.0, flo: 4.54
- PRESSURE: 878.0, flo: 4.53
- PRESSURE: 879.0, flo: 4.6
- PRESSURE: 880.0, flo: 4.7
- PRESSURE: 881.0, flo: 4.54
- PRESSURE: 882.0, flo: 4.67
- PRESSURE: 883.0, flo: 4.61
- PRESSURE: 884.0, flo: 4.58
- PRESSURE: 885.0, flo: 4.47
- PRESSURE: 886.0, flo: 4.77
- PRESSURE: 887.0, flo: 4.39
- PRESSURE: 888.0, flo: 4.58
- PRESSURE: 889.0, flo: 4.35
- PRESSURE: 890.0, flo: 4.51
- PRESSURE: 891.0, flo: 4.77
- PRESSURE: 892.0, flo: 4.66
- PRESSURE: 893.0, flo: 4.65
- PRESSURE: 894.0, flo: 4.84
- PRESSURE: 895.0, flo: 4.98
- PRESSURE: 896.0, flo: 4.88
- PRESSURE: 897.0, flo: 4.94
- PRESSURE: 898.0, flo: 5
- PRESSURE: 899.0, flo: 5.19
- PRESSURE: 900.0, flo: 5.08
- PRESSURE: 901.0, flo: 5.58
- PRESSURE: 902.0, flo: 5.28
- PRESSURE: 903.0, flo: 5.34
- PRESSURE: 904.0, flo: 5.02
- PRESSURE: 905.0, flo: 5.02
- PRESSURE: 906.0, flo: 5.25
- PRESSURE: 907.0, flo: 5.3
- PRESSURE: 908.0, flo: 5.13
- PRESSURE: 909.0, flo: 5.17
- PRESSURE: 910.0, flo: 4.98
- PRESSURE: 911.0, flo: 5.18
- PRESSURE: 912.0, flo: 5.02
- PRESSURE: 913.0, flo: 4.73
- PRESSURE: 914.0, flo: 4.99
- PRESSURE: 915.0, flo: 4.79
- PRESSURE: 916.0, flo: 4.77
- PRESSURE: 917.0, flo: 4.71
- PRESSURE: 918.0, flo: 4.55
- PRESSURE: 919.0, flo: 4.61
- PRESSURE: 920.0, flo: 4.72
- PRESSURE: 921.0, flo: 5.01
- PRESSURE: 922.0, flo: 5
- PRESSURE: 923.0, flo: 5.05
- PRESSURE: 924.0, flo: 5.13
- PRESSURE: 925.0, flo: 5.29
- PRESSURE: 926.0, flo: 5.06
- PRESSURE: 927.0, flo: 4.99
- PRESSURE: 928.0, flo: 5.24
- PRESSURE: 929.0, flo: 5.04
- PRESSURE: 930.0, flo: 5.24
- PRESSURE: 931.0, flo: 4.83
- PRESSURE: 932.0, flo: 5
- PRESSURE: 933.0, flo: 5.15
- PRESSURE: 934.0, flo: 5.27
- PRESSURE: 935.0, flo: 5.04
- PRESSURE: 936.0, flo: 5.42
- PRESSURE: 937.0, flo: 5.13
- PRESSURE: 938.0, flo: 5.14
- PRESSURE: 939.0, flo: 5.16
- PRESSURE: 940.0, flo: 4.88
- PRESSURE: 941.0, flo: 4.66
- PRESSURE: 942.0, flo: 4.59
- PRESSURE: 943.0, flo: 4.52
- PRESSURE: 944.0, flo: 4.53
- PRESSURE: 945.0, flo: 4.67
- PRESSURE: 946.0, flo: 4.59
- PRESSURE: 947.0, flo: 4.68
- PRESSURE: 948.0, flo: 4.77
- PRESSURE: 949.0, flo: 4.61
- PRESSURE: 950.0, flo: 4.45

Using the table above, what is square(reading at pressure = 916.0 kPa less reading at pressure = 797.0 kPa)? 1.0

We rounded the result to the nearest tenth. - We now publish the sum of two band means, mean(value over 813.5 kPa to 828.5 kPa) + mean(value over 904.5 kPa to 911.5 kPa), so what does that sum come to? 10.8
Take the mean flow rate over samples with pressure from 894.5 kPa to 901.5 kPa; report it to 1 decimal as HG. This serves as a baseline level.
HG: 5.1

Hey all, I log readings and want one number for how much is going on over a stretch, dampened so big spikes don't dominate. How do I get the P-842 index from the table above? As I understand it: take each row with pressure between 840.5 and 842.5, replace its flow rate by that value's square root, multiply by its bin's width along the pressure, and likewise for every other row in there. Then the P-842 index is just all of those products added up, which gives 4.67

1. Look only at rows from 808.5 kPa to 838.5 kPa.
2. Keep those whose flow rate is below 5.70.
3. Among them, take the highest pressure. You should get 838.0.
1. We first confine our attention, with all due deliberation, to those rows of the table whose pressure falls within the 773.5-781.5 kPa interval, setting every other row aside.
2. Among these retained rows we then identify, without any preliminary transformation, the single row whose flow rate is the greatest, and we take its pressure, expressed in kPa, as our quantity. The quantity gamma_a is 777.0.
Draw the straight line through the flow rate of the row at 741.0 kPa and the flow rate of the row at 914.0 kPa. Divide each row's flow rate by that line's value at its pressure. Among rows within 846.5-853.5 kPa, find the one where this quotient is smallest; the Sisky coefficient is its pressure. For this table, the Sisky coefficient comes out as 851.0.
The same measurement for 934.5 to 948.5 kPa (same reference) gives 943.0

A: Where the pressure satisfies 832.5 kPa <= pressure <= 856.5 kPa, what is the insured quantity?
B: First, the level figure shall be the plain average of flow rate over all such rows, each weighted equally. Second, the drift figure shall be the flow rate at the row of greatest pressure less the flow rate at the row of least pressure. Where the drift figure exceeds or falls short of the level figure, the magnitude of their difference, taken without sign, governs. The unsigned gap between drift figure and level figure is 6.2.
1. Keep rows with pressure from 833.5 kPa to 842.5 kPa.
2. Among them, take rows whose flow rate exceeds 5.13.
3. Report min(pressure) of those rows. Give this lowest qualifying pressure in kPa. 834.0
